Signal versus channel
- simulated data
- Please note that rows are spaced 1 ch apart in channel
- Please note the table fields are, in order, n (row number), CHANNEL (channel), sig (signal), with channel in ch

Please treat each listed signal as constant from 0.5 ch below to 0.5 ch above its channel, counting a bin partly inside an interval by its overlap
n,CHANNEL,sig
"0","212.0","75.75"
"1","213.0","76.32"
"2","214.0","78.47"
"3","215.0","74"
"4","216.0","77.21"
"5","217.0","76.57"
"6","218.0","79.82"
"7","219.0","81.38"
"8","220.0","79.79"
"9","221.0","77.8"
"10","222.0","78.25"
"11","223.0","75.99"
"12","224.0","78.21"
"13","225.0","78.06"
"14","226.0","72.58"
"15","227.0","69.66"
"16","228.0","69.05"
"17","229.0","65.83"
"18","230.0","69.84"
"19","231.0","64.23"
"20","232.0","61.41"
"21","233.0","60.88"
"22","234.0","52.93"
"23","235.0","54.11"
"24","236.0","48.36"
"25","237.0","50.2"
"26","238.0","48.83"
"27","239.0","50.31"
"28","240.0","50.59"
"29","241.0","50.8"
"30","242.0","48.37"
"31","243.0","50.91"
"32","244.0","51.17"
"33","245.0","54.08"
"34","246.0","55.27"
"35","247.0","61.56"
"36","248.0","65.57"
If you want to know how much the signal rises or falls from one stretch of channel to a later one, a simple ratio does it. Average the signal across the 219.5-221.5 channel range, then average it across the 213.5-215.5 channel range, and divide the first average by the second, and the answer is 1.03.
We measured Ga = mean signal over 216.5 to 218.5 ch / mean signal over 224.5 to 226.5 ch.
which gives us 1.04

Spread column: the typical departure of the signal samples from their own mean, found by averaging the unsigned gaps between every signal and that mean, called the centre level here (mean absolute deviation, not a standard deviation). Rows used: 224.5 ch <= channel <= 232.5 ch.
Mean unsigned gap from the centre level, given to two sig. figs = 3.8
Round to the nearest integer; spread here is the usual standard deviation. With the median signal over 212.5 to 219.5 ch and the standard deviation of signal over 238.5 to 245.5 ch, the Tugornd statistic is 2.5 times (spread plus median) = 197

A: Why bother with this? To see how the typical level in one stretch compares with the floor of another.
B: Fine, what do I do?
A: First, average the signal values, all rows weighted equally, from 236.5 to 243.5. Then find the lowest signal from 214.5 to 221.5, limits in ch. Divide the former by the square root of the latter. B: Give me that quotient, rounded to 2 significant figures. 5.8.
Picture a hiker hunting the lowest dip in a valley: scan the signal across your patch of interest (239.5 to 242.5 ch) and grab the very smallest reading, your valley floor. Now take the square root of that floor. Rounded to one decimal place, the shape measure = 7.0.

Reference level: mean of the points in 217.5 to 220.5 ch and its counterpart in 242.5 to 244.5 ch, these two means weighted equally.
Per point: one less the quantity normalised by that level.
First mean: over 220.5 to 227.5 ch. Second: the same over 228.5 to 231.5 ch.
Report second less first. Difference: 0.14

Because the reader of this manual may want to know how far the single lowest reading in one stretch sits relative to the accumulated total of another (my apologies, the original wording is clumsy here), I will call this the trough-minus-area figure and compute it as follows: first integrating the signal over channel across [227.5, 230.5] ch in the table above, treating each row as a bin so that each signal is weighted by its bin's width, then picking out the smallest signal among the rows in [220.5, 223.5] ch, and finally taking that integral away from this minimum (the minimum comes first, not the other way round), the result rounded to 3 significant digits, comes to -129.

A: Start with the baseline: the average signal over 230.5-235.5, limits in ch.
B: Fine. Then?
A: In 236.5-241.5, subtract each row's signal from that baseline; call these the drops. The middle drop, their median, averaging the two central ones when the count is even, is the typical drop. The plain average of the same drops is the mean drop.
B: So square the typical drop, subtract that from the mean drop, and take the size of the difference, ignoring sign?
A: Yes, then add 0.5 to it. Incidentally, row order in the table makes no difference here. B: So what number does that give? 63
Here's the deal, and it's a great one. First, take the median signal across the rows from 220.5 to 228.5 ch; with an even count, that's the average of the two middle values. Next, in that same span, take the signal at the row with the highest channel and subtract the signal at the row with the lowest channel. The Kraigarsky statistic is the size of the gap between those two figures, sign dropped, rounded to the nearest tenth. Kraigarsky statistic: 85.6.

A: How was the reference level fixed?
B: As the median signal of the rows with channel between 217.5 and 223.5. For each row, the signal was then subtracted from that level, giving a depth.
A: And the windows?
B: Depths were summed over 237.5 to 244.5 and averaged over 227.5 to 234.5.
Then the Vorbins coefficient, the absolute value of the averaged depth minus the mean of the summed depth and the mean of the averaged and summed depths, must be 140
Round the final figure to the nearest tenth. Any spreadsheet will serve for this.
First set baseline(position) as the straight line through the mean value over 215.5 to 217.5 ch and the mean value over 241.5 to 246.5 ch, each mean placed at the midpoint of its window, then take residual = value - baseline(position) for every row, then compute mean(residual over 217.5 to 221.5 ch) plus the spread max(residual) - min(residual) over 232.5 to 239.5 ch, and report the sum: 15.3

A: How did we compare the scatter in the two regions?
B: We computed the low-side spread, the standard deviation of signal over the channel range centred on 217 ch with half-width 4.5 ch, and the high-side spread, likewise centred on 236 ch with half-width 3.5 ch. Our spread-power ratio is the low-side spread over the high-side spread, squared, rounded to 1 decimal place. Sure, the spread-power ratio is 0.3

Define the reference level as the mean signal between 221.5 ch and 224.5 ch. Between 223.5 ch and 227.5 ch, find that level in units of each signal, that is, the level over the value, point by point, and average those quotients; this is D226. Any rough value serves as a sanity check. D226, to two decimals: 1.04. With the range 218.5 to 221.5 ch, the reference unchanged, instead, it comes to 0.97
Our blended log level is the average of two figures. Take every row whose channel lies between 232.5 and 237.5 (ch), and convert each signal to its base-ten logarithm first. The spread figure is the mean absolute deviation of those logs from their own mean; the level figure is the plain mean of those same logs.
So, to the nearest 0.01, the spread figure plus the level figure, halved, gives 0.88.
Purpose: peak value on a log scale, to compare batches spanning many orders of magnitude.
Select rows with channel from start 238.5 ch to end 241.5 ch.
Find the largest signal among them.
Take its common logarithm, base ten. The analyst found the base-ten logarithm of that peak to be 1.71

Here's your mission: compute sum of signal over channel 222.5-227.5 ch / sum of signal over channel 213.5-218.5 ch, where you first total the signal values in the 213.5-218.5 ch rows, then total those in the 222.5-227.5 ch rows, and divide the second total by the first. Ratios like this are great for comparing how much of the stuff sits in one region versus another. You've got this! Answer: 0.97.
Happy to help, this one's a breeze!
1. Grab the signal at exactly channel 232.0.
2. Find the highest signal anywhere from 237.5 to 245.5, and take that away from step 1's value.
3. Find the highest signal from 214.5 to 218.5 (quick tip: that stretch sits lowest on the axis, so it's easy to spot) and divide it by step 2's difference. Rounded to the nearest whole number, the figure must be 11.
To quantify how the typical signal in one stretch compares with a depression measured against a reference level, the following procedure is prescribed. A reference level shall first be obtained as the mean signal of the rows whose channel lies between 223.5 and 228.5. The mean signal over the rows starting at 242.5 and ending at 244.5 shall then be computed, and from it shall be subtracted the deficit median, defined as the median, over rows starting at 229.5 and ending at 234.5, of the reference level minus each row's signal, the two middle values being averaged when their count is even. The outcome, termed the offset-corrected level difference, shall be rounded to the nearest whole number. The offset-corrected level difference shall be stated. 39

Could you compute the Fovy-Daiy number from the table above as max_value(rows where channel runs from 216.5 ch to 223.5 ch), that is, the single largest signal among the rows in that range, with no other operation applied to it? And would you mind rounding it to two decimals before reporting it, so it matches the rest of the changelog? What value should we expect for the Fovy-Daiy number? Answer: 81.38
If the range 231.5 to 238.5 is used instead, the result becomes 61.41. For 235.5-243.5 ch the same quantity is 50.91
